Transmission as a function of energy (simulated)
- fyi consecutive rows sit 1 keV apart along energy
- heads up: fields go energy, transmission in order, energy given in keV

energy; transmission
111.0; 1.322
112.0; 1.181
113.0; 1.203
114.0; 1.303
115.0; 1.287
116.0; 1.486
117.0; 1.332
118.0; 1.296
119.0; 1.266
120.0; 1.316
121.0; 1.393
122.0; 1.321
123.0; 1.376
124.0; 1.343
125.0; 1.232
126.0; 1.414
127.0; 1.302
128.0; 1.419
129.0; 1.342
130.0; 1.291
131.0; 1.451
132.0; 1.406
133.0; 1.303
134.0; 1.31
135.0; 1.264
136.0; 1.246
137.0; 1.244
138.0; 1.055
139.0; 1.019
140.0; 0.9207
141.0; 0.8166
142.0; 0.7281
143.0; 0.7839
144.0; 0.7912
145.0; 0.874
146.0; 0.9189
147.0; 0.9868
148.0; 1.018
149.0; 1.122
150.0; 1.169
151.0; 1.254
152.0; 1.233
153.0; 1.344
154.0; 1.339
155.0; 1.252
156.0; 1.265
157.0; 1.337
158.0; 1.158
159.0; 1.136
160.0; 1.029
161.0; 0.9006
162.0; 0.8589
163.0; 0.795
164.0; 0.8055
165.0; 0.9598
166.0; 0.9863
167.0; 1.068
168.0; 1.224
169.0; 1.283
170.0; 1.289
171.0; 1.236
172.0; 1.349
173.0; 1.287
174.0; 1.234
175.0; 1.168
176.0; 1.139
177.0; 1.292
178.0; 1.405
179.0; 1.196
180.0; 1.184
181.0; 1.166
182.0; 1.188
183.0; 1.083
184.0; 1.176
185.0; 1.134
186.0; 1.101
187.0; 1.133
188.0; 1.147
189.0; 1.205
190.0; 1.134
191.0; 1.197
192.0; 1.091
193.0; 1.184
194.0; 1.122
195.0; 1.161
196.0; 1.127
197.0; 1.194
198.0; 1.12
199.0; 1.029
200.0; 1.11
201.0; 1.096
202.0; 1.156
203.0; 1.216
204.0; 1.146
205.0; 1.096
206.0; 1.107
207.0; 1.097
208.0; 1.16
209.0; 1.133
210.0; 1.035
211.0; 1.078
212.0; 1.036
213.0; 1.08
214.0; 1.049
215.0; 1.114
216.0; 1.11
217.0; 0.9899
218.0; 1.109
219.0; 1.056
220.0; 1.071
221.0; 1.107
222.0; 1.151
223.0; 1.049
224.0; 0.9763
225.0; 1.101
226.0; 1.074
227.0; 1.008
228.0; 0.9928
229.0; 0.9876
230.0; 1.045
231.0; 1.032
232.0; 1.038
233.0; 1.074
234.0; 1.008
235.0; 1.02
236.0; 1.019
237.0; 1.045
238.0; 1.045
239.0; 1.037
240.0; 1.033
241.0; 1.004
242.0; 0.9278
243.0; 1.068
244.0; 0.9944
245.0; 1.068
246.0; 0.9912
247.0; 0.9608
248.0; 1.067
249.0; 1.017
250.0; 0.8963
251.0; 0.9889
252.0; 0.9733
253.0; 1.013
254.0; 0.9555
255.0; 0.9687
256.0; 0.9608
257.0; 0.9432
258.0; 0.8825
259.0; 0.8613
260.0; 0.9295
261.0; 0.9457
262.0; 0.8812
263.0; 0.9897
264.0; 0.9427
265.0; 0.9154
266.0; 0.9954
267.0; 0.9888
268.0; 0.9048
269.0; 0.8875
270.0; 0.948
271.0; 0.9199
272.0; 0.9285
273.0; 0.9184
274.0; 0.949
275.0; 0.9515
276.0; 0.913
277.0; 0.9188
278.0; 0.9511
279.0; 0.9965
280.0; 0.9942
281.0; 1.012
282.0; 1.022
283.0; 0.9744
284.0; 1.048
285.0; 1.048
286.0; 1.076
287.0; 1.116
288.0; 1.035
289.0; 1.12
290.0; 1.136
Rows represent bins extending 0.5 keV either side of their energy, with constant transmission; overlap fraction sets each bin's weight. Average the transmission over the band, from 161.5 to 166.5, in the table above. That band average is 0.88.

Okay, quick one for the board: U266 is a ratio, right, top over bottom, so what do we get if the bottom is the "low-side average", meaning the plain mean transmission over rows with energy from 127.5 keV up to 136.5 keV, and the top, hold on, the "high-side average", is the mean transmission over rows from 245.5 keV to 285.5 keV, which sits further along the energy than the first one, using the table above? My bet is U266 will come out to 0.72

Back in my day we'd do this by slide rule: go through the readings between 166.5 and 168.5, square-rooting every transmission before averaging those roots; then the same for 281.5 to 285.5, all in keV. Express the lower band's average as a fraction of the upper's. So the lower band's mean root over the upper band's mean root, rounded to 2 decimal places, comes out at 1.06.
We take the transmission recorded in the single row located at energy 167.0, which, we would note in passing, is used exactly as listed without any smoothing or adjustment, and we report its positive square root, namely 1.03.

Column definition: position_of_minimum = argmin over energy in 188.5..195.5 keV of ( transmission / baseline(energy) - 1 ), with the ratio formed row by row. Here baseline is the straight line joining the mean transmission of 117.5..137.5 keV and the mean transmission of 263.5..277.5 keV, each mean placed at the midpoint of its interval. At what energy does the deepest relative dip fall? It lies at 192.0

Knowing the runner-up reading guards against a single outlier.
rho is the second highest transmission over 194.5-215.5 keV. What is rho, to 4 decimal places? 1.1940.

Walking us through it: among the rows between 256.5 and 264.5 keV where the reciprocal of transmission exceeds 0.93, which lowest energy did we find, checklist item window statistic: 257.0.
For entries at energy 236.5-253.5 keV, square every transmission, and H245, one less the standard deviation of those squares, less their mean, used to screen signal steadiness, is -0.1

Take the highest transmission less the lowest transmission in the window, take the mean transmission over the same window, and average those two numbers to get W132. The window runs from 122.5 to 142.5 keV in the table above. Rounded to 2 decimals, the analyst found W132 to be 0.97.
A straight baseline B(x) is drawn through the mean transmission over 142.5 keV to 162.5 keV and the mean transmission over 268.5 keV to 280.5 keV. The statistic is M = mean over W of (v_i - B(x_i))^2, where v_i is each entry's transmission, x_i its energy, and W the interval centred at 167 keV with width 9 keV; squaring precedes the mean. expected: 0.035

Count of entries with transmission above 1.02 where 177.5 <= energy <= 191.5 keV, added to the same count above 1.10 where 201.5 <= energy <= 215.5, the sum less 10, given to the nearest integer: 11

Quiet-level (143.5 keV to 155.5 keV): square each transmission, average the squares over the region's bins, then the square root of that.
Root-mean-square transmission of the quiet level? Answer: 1.12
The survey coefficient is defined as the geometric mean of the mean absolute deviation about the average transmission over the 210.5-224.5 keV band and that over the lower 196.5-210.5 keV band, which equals 0.039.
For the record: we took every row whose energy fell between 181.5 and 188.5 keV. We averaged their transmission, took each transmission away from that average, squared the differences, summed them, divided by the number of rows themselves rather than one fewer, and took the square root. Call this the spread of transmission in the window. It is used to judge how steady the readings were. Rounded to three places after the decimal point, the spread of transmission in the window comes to 0.035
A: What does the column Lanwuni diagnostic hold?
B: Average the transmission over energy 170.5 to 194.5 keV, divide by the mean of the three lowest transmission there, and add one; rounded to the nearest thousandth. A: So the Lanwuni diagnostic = 2.090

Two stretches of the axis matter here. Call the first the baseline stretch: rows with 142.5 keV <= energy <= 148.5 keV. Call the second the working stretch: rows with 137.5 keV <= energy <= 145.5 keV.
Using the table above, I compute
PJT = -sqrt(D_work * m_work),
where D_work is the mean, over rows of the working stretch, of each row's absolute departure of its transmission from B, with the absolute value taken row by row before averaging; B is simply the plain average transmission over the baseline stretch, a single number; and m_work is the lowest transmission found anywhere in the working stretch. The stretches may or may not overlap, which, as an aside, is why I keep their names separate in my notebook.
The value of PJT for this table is -0.27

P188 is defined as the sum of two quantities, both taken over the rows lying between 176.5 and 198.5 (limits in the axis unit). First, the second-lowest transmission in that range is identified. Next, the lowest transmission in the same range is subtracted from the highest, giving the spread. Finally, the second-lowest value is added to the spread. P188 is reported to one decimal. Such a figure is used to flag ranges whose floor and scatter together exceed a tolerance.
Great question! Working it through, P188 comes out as 1.4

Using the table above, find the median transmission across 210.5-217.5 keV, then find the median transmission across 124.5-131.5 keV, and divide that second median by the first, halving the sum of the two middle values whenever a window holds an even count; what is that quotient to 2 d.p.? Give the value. 1.24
